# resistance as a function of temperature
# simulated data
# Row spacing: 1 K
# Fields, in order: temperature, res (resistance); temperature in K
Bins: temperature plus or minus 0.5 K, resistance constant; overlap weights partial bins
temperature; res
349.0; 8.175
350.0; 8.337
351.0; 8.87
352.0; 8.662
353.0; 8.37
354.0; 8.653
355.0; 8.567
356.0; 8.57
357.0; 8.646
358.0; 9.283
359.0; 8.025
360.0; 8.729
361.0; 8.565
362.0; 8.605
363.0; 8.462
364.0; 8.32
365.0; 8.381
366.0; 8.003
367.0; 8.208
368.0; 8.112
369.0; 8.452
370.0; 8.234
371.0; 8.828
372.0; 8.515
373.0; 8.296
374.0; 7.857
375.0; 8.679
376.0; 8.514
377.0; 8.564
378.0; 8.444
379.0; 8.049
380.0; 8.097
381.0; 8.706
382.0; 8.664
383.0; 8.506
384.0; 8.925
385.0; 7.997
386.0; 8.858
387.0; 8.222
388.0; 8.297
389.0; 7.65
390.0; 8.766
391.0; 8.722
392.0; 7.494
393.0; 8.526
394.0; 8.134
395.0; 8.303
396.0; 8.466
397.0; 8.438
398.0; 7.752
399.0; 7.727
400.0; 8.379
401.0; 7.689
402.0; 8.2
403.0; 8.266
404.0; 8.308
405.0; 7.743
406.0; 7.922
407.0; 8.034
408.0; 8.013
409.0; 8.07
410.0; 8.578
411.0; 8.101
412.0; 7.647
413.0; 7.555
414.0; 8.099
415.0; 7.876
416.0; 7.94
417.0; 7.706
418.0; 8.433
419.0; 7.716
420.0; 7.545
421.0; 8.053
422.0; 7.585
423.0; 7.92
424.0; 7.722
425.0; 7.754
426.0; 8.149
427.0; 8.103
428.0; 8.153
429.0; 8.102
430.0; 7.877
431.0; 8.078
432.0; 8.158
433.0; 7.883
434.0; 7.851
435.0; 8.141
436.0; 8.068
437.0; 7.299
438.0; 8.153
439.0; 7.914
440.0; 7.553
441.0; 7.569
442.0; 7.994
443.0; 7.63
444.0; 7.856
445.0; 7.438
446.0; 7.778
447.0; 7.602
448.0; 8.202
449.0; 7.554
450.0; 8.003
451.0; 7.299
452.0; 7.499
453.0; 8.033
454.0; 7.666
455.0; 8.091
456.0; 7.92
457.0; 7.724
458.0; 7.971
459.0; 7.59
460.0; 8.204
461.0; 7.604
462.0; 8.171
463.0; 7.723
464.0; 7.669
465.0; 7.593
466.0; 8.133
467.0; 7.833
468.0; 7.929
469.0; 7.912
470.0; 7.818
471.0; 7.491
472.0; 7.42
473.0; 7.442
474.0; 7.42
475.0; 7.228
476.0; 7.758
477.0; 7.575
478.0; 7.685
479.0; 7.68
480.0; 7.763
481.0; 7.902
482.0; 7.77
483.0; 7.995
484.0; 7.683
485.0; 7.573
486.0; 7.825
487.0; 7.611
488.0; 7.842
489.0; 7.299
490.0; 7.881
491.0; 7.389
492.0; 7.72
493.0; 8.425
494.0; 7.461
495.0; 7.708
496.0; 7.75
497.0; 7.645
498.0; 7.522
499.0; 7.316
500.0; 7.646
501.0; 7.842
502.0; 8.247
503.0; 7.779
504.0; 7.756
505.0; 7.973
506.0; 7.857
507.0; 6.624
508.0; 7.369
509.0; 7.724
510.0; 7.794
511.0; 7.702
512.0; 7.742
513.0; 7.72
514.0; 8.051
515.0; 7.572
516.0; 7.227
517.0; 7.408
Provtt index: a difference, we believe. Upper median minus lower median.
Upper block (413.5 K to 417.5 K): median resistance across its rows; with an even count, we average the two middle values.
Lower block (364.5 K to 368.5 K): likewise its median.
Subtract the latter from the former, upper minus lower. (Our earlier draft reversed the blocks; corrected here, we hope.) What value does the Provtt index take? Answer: -0.25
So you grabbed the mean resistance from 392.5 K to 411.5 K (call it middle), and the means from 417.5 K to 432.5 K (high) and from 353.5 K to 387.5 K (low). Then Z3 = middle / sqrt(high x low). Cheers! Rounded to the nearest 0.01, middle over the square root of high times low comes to 0.99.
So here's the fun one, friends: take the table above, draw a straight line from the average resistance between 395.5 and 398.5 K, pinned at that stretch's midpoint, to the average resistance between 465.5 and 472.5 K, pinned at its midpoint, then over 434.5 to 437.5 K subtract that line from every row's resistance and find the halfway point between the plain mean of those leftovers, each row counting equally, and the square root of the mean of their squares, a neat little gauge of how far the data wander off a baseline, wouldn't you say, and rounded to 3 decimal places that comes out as 0.127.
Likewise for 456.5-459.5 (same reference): 0.044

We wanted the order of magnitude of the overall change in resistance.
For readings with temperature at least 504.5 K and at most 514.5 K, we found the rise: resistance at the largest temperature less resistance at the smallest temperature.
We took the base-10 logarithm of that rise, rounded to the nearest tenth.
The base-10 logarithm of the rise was -1.1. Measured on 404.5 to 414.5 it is -0.4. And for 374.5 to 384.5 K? -0.6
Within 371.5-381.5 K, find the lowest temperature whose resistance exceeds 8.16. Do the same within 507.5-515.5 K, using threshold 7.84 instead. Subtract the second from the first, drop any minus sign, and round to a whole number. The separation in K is 142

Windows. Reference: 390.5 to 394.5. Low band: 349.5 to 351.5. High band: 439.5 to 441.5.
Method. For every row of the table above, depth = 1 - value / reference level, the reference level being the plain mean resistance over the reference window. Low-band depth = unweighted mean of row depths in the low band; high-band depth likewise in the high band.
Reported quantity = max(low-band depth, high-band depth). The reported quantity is 0.08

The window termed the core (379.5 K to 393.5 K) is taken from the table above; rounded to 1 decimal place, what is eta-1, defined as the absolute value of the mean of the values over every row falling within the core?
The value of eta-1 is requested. 8.4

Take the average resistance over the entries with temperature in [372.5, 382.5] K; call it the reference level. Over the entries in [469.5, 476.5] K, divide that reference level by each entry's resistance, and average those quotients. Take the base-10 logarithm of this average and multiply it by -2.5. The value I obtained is -0.12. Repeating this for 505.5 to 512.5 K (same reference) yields -0.12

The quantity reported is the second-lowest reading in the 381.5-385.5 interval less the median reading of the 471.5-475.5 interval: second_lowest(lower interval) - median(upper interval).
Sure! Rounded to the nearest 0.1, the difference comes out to 1.1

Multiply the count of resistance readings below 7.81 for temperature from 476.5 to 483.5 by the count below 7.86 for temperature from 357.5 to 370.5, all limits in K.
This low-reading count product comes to 0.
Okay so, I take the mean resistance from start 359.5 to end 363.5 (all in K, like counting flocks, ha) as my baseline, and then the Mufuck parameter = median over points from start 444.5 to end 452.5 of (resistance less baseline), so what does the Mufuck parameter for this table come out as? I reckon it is -1.0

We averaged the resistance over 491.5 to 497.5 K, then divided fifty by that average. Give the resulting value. 6.42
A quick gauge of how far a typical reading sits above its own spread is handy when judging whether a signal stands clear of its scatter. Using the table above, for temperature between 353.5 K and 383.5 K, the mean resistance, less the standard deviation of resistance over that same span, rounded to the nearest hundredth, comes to 8.16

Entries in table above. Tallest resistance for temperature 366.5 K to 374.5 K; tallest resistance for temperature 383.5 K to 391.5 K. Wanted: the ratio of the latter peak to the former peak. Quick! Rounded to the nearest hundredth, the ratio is 1.01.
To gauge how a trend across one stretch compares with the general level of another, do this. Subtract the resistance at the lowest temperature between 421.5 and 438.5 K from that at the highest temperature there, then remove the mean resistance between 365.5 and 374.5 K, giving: -7.7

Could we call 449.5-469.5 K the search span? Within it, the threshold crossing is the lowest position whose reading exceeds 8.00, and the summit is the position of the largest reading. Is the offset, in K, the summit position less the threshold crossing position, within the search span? 10 K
